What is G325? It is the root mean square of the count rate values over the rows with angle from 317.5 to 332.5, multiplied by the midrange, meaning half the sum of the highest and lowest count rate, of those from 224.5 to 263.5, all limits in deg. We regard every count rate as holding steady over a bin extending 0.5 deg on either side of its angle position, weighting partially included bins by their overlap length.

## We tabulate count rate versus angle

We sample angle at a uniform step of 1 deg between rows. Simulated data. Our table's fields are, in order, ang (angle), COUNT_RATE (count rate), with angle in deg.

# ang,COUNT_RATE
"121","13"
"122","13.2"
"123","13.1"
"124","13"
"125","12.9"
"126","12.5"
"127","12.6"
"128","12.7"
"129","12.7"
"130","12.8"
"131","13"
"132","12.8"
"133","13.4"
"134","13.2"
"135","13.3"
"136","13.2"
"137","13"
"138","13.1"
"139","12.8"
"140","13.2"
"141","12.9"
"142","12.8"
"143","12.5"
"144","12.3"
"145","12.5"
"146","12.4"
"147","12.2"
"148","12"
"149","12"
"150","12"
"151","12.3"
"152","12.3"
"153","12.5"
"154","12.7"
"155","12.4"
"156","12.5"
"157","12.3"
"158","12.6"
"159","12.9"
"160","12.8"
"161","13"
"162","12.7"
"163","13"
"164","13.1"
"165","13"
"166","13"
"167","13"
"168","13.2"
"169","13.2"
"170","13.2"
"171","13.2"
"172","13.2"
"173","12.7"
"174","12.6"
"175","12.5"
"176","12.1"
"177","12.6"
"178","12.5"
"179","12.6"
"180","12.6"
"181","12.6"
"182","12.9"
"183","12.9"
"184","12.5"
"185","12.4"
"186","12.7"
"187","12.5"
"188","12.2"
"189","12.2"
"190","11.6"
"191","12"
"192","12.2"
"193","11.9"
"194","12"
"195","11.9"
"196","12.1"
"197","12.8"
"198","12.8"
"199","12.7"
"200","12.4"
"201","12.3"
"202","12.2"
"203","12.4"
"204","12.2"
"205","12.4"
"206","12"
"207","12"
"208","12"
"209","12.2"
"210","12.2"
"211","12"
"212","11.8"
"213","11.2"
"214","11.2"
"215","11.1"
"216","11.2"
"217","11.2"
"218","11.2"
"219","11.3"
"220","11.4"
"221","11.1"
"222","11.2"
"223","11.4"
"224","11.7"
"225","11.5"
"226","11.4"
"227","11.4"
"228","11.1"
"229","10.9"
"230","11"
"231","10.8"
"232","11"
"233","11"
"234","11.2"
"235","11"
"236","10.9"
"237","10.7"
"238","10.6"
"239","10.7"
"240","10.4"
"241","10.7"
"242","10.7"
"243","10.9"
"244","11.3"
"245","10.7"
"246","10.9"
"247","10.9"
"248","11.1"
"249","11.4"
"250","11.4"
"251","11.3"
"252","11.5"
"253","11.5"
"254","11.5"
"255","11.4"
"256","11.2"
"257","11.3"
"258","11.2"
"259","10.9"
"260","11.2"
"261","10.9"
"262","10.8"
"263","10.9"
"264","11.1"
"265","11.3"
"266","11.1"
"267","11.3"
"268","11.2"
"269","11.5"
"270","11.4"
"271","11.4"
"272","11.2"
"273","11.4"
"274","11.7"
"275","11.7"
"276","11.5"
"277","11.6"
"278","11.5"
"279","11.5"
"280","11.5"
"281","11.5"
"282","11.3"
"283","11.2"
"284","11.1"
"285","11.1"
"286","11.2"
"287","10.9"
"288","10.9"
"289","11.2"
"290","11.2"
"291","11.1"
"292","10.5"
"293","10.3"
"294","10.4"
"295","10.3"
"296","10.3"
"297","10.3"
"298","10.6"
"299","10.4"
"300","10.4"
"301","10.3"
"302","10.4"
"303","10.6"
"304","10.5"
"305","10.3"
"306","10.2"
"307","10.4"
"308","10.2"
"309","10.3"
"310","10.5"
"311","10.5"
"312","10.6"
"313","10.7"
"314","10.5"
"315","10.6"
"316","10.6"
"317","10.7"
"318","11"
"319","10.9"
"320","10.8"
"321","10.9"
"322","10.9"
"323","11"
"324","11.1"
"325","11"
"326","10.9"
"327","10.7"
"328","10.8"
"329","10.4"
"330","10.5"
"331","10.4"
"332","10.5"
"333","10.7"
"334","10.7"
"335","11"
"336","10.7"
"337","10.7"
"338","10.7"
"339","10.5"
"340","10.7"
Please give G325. 118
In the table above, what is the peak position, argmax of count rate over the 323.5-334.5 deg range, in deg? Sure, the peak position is 324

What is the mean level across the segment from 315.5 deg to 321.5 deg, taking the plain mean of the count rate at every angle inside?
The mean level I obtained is 10.8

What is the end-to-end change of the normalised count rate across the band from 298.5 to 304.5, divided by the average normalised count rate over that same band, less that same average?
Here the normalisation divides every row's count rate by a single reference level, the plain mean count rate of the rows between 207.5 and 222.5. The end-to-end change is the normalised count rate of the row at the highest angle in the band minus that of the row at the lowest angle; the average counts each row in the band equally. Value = -0.90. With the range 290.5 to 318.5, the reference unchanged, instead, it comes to -0.92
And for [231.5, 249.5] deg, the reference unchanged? -0.91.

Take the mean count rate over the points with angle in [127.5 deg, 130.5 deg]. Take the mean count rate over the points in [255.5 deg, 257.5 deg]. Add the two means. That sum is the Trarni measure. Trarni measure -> 24.0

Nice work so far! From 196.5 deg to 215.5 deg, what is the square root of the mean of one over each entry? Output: 0.288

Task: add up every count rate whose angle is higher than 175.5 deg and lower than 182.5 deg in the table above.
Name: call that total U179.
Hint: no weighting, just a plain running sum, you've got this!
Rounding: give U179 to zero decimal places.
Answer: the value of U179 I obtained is 88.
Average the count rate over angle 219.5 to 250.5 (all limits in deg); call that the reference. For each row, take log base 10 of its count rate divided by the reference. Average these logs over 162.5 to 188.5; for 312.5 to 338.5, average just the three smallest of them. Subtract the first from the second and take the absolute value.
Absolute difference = 0.09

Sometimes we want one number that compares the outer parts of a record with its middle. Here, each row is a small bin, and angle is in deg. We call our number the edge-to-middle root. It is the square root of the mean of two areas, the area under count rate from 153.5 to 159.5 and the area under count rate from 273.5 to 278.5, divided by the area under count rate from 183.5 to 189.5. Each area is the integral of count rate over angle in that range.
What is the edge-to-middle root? 0.95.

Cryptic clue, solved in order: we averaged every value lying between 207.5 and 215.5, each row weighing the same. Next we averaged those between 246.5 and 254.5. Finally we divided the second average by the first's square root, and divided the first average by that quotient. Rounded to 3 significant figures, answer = 3.54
